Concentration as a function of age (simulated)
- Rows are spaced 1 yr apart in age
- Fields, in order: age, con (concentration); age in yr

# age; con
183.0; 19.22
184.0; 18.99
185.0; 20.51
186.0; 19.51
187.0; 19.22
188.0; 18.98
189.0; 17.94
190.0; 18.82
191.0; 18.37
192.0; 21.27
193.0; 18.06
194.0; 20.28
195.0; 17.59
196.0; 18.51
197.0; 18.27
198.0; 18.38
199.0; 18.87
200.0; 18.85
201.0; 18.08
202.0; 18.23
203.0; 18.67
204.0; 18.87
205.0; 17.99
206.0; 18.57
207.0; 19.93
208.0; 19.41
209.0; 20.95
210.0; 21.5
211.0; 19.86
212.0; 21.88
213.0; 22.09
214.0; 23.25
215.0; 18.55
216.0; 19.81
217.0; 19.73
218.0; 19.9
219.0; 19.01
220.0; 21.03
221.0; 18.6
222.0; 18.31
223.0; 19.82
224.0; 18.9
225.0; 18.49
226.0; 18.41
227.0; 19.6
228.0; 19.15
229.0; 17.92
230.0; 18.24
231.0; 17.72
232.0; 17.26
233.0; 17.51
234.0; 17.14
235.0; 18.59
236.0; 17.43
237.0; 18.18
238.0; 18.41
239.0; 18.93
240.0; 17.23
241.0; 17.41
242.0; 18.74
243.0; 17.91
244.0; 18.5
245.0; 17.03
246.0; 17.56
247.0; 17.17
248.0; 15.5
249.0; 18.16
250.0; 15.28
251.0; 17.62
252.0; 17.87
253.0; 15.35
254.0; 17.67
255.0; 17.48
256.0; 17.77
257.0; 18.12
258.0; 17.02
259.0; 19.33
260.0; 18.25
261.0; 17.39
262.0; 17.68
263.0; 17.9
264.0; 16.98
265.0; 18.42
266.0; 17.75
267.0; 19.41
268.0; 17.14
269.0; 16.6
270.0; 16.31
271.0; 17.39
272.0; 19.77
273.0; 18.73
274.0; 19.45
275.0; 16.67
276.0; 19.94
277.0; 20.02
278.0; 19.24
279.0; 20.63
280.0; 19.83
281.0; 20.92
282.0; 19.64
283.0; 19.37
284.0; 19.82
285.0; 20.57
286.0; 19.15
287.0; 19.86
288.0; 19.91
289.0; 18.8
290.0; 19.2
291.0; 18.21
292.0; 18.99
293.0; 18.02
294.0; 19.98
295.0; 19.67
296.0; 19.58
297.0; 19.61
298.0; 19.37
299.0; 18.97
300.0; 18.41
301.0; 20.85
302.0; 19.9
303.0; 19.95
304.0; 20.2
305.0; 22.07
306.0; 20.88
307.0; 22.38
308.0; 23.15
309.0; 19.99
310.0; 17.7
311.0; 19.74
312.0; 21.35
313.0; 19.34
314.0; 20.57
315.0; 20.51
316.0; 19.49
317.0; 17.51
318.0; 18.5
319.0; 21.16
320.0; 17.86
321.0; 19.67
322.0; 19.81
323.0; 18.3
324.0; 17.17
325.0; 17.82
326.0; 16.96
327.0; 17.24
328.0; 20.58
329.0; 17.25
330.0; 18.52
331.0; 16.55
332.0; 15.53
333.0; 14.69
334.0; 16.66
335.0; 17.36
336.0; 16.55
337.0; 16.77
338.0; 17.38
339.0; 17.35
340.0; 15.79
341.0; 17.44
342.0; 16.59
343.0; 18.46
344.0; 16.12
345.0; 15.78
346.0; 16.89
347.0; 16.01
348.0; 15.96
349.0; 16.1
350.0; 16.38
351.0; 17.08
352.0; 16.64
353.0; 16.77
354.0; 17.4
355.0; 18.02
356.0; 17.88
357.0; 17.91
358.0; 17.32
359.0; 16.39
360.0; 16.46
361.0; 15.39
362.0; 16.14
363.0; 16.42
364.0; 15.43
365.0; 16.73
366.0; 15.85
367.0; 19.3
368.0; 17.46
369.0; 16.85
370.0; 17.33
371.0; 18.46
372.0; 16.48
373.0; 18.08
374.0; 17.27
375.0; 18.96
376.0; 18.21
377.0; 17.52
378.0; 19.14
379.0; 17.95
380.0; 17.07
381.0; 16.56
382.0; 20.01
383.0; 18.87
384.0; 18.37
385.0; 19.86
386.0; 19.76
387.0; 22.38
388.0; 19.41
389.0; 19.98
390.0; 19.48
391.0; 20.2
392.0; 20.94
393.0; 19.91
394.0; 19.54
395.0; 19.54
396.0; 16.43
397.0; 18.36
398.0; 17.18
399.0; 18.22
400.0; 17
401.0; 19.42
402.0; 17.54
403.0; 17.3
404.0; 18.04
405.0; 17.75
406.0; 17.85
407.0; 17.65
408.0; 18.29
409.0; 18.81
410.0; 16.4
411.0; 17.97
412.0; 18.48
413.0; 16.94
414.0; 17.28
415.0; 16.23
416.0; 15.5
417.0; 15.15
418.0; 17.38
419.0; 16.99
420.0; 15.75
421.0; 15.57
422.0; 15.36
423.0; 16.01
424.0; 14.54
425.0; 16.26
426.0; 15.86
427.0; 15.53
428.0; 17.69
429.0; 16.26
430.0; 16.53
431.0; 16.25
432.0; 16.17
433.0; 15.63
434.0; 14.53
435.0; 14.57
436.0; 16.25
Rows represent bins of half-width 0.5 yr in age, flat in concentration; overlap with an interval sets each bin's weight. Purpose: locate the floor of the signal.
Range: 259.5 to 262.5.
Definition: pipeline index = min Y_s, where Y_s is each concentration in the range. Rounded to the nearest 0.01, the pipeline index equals 17.39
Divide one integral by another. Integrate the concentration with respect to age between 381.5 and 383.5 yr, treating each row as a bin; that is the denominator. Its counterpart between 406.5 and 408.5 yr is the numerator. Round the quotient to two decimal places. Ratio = 0.92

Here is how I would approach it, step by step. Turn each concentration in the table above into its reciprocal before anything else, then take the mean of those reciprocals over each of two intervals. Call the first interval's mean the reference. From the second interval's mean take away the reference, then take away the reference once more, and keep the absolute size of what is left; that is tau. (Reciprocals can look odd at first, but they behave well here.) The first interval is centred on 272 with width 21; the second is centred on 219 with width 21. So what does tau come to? 0.058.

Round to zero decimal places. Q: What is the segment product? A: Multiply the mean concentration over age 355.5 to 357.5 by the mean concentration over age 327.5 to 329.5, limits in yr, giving 338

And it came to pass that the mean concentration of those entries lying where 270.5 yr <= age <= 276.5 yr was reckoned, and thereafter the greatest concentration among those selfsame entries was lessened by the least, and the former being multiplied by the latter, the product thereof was 61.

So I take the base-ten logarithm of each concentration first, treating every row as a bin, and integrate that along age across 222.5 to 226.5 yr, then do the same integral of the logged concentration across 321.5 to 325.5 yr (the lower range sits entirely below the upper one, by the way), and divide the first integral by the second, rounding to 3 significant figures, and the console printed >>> 1.01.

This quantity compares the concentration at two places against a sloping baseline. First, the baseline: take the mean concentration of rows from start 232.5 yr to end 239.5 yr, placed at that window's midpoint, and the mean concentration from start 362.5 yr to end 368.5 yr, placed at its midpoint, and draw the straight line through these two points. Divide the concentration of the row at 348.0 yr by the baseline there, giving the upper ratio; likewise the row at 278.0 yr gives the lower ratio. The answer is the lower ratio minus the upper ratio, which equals 0.15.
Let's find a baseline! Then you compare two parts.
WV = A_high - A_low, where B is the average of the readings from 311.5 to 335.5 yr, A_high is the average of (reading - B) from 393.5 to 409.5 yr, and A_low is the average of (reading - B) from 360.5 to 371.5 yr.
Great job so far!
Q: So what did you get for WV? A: 1.2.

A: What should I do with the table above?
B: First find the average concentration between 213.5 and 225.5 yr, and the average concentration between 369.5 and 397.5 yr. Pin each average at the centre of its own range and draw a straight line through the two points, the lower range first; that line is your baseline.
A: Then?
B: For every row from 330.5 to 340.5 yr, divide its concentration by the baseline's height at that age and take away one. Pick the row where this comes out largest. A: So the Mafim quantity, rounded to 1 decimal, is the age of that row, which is 338.0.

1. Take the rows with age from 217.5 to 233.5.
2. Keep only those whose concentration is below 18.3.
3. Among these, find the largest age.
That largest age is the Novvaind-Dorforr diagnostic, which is 233.0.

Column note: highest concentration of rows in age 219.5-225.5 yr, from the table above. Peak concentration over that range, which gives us 21.03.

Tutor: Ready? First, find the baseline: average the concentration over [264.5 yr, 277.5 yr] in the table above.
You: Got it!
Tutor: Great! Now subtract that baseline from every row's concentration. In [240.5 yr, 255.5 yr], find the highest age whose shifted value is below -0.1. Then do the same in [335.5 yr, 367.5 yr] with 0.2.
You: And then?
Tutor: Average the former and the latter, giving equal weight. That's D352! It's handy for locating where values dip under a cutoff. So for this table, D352 310.5 yr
